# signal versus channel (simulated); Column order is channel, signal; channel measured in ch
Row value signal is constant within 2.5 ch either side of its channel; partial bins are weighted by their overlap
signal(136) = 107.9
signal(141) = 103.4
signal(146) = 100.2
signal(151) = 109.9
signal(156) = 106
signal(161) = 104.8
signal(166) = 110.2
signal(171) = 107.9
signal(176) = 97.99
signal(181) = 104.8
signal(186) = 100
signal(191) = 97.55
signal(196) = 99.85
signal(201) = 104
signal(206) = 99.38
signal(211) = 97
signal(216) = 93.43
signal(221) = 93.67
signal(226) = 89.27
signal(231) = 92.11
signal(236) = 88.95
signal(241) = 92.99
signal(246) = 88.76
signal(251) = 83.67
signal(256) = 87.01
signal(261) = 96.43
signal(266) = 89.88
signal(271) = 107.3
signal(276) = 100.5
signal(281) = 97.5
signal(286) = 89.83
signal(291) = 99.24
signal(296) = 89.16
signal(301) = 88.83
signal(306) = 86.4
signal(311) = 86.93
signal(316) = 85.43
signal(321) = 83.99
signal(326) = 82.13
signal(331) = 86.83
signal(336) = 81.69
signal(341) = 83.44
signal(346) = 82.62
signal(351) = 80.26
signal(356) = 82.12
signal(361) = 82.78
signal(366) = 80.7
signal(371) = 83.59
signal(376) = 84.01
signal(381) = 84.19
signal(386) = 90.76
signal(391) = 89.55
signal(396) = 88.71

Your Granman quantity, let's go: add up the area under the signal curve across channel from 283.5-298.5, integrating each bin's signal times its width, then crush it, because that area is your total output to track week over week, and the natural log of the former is 7.24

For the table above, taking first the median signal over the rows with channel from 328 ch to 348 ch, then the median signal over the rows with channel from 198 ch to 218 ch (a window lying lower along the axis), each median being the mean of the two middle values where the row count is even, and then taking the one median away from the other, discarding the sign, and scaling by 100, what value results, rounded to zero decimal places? 1516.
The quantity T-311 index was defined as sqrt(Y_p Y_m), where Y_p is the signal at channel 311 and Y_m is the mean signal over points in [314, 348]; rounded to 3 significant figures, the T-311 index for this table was 85.3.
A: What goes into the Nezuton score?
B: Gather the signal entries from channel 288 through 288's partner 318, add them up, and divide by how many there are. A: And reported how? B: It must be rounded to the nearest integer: 89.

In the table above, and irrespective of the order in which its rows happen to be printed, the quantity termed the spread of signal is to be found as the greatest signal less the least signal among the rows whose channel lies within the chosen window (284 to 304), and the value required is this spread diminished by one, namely 9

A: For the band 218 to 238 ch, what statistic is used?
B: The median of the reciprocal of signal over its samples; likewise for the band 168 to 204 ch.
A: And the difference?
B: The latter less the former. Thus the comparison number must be -0.0010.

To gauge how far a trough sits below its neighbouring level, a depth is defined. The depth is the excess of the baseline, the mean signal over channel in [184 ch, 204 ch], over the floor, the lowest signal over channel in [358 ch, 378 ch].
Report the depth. 20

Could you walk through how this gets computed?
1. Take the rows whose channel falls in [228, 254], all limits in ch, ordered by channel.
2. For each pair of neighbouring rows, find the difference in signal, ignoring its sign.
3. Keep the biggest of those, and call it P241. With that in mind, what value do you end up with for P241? 5.1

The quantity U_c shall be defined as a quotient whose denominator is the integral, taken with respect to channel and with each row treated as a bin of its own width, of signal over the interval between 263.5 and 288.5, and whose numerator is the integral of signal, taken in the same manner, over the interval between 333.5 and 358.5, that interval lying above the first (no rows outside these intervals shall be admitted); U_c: 0.85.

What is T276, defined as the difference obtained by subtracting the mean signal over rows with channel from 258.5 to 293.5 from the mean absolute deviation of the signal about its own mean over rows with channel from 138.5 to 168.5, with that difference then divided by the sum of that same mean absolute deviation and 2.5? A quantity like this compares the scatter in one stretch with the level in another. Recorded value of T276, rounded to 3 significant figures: -17.3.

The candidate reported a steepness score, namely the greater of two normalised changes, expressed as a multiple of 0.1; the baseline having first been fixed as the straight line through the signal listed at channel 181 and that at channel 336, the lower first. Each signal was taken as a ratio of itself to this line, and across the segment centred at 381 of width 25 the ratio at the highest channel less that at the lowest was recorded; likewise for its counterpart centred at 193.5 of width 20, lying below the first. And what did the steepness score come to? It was 1.3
